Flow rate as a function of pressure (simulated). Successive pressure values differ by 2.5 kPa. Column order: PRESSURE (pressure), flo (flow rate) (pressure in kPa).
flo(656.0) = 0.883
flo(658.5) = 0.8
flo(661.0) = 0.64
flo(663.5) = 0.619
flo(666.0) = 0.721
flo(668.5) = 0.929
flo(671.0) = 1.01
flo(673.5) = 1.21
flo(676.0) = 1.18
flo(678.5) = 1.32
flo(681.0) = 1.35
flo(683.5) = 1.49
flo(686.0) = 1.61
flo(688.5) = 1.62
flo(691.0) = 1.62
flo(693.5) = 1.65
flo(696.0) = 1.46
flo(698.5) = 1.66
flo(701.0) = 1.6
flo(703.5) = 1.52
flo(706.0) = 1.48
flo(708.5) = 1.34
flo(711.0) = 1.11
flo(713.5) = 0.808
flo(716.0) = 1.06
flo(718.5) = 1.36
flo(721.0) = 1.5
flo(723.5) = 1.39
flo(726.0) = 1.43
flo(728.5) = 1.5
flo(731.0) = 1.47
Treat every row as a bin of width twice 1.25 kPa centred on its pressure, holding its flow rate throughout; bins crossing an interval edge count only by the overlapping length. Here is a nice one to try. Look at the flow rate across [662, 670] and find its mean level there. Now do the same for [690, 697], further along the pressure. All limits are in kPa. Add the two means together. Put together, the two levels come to 2.3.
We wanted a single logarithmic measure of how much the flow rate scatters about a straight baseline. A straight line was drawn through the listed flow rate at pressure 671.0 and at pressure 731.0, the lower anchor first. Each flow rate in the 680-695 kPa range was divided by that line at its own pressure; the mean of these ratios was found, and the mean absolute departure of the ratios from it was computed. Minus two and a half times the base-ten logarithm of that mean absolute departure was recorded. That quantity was 3.24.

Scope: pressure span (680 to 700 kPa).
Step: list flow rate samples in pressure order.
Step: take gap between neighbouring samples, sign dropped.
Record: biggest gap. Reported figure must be 0.200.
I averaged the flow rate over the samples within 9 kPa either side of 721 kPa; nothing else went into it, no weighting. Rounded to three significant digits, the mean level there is 1.29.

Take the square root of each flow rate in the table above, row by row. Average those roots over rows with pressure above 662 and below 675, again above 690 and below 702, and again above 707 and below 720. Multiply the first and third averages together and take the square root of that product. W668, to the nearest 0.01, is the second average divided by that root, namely 1.26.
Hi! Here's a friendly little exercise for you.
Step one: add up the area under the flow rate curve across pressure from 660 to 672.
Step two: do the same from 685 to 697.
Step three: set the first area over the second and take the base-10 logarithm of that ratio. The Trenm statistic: -0.31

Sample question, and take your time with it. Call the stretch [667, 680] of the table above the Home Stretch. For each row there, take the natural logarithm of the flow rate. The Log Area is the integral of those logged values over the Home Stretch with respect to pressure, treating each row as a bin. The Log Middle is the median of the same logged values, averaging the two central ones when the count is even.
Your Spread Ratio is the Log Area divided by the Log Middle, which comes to 8.6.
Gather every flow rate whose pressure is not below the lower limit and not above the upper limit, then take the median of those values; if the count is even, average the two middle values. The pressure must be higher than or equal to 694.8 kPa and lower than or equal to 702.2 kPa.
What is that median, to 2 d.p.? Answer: 1.60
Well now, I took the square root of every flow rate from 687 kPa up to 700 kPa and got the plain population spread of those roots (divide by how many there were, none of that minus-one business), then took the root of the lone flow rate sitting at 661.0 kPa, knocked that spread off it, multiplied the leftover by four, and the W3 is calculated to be 3.08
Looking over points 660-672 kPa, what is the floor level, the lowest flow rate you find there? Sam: 0.619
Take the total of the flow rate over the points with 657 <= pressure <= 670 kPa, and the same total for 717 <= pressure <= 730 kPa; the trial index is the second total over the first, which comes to 1.94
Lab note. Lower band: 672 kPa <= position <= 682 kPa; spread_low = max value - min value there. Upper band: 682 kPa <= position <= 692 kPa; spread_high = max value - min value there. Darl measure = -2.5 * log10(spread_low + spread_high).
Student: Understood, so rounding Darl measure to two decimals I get 1.31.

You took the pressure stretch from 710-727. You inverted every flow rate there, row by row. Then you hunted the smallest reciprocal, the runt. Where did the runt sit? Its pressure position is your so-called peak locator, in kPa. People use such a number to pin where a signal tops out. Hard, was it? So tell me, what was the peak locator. 721.0 kPa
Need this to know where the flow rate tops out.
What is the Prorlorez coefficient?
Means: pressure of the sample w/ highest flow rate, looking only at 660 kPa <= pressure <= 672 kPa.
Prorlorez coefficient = 671.0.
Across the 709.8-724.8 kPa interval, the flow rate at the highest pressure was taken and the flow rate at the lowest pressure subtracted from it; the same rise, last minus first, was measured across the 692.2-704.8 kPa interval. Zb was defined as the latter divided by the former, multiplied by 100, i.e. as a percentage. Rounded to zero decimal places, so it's -46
